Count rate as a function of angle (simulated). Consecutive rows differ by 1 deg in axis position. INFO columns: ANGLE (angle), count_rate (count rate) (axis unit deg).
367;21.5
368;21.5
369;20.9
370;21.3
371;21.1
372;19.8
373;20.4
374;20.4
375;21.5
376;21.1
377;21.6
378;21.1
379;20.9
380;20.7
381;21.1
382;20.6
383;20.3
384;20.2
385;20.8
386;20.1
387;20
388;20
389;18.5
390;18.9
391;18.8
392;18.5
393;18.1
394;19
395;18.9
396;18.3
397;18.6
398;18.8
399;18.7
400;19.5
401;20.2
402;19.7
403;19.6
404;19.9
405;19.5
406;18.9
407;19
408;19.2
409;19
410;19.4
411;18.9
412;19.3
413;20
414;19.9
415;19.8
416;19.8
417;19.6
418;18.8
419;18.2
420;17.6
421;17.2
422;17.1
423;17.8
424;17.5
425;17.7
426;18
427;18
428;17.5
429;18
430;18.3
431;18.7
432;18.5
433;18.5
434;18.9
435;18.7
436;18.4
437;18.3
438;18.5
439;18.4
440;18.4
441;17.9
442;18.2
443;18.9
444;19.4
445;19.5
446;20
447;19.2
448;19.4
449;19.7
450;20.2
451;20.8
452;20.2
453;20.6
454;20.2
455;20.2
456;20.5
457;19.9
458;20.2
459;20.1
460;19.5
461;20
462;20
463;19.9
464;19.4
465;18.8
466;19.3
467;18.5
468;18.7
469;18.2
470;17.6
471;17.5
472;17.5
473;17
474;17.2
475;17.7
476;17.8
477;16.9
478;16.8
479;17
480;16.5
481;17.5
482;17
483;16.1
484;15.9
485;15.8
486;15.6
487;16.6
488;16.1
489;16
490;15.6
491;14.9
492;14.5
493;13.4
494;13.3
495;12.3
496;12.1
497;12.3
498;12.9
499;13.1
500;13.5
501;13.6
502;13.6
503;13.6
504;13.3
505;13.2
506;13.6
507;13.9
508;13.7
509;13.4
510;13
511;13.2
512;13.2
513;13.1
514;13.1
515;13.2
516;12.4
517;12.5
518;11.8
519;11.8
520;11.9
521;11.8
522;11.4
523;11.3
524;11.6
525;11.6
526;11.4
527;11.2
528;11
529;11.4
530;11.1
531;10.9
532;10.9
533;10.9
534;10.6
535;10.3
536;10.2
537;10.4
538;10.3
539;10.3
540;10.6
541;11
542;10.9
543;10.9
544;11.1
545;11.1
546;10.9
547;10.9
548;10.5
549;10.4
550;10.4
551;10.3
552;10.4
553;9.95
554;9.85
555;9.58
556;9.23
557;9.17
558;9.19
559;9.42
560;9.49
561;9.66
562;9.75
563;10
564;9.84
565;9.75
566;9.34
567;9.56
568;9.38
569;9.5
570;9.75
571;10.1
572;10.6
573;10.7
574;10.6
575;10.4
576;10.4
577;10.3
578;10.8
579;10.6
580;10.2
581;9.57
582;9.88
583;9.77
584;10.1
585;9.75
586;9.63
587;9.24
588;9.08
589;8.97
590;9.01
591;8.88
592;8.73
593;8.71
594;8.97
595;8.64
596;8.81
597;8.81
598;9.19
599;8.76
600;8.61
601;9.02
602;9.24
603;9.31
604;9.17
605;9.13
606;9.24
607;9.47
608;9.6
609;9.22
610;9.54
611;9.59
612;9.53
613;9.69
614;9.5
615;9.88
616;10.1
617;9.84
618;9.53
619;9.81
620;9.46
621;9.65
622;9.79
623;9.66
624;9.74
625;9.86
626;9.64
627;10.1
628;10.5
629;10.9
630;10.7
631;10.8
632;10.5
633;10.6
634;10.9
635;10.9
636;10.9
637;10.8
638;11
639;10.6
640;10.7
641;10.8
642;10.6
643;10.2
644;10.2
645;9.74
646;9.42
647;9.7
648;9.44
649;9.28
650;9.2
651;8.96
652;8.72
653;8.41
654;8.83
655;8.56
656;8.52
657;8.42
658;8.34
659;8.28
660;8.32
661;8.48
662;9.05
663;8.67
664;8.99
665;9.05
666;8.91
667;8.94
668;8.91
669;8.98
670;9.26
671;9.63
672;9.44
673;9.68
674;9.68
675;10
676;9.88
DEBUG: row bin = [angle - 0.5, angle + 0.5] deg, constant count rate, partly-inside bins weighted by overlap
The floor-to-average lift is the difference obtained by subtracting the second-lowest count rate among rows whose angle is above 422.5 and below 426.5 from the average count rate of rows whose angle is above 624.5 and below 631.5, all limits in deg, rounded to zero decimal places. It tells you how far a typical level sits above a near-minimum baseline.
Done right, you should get -7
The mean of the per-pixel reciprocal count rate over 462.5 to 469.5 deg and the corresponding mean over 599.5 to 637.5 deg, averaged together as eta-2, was 0.077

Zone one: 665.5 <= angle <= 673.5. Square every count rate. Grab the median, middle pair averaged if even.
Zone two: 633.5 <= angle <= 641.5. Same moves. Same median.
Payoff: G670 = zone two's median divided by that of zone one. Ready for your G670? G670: 1.4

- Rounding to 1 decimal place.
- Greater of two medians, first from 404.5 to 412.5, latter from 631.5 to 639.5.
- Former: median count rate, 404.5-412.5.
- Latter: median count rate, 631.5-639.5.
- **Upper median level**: 19.1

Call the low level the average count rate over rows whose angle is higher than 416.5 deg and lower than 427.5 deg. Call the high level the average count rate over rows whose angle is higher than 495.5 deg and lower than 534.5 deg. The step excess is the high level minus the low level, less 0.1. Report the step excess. -5.7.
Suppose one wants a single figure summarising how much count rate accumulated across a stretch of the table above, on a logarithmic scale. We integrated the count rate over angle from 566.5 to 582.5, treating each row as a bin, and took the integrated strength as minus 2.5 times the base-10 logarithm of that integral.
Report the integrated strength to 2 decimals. -5.53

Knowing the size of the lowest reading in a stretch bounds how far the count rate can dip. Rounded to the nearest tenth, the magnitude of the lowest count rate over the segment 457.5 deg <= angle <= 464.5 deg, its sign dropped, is 19.4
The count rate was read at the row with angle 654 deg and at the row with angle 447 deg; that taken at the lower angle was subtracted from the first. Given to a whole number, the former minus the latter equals -10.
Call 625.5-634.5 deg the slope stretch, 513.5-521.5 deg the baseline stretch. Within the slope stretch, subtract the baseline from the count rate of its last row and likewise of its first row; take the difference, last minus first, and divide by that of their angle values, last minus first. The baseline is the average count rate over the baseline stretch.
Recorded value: 0.16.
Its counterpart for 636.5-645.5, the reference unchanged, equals -0.13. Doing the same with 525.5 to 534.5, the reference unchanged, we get -0.10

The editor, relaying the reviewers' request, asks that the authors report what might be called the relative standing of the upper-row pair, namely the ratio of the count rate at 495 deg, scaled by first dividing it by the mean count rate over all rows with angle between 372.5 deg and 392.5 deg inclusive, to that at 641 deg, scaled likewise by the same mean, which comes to 1.1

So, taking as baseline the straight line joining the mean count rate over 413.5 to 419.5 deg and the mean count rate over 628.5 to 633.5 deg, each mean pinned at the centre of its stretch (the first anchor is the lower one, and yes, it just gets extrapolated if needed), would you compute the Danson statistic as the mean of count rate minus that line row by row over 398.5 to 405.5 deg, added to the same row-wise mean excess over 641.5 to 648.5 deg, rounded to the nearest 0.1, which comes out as -0.6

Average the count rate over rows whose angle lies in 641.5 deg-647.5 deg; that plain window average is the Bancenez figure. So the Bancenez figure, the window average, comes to 10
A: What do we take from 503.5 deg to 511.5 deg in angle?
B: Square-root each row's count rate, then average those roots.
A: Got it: 3.7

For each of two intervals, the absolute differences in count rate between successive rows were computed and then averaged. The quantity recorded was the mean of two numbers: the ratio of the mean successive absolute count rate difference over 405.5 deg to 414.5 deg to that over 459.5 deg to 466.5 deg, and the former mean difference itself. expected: 0.61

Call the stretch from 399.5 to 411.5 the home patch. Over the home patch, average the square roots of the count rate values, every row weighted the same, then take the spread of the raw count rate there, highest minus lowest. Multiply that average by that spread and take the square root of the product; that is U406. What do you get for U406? 2.4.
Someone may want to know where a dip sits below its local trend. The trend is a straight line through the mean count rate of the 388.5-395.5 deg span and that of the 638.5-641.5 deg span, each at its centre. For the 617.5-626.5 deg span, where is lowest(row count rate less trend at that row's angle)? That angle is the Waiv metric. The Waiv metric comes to 620 deg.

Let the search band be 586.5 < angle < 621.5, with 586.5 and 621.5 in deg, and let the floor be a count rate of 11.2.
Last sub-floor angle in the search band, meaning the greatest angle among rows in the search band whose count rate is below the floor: 621 deg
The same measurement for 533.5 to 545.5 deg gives 545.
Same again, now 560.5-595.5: 595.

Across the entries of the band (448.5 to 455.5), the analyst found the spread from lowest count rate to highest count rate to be 1.1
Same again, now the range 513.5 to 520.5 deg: 1.4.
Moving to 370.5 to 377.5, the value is 1.8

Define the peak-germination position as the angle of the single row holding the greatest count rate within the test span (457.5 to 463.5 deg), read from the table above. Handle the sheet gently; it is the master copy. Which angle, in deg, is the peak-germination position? 458 deg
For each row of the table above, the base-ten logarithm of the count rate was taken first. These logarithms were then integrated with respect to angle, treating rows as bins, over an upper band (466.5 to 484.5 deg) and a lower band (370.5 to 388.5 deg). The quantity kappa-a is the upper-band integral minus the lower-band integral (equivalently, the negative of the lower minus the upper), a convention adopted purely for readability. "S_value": -1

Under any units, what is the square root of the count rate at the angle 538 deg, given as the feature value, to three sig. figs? 3.21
